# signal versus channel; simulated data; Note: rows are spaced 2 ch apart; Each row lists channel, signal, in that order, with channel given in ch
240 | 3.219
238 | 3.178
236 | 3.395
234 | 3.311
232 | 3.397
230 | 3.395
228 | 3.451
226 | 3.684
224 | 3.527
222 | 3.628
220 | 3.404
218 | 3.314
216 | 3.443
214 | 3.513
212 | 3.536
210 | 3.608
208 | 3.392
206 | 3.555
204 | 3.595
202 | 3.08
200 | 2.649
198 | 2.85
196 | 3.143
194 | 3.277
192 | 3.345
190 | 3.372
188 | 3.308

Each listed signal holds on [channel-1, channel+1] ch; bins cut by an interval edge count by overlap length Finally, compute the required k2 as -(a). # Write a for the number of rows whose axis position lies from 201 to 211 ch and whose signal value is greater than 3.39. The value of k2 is -4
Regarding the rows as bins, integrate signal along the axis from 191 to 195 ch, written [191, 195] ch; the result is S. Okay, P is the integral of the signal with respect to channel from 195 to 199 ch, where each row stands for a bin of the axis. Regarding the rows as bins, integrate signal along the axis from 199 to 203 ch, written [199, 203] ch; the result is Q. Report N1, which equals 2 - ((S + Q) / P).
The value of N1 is -0.1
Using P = 11.99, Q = 11.5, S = 13.2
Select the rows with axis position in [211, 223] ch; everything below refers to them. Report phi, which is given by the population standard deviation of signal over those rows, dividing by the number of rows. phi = 0.100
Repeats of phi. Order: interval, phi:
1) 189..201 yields 0.269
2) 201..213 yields 0.184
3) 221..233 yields 0.111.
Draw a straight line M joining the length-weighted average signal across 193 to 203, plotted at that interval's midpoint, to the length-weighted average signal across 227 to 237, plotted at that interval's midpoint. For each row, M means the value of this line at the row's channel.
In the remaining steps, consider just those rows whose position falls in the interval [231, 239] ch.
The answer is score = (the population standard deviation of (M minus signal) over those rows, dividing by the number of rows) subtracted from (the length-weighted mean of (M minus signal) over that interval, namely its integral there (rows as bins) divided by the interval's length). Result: -0.01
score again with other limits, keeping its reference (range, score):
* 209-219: -0.43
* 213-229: -0.33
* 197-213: -0.51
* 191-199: -0.40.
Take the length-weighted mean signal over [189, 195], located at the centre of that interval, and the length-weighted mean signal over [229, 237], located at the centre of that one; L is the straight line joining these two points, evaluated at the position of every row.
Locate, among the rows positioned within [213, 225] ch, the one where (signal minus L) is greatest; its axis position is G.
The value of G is 222 ch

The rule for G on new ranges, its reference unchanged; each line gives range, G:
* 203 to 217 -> 210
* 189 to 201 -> 190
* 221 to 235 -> 226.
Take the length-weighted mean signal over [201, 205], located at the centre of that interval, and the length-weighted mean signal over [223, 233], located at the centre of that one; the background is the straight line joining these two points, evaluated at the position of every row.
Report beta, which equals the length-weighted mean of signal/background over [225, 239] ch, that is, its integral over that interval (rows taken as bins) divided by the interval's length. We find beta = 0.97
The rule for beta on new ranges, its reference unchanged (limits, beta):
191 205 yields 0.95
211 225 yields 1.01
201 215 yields 1.03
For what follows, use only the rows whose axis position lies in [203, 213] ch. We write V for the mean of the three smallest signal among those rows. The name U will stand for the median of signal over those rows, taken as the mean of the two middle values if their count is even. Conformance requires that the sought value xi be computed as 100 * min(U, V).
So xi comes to 349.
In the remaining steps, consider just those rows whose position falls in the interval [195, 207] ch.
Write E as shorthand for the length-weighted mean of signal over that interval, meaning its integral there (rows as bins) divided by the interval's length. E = 3.1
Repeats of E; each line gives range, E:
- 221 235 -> 3.5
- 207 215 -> 3.5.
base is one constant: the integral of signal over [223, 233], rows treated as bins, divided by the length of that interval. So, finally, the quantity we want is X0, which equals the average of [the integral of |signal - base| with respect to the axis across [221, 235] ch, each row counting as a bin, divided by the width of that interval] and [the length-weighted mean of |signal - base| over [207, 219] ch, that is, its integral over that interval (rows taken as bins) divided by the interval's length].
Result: 0.10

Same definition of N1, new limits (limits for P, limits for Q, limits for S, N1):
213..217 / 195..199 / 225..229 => 0.1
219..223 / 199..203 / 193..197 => 0.3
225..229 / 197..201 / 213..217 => 0.3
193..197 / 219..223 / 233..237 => -0.1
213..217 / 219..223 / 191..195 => 0.0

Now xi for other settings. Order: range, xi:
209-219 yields 342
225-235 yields 337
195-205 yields 286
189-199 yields 309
